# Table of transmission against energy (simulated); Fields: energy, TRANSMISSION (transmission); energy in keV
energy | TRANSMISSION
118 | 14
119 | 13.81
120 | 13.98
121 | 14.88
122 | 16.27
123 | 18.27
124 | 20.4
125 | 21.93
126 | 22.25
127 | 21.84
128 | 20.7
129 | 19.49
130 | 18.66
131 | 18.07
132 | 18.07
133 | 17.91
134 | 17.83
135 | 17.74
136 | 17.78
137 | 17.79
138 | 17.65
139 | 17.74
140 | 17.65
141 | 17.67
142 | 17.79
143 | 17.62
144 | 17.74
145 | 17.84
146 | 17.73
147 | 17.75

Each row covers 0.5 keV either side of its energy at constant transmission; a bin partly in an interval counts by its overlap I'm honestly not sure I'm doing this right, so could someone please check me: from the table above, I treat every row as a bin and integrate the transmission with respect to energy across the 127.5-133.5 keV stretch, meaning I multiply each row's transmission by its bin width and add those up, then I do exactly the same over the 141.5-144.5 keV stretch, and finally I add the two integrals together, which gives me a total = 166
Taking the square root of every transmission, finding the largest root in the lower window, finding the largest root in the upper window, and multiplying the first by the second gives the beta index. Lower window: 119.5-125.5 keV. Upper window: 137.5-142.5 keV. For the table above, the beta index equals 19.8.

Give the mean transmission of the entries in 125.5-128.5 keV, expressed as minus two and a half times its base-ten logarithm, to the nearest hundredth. -3.34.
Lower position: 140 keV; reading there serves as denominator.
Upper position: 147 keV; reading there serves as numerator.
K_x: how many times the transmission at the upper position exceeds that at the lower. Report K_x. 1.01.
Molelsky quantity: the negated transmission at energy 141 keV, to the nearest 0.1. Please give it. -17.7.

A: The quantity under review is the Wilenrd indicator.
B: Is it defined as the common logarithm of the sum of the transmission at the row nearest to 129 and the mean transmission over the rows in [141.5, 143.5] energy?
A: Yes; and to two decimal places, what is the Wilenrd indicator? 1.57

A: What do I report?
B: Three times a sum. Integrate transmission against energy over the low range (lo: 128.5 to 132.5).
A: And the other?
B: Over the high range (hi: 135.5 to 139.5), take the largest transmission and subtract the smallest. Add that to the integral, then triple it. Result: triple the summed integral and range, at 223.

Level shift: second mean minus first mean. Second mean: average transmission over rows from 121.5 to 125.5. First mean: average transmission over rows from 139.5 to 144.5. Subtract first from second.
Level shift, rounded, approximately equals 2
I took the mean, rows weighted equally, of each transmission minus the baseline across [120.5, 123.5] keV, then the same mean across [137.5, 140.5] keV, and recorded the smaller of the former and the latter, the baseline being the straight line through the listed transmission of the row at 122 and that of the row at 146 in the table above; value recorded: 0.20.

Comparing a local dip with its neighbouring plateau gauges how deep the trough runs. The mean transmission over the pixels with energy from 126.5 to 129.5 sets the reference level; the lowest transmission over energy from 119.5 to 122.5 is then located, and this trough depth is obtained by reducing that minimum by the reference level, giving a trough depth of -6.7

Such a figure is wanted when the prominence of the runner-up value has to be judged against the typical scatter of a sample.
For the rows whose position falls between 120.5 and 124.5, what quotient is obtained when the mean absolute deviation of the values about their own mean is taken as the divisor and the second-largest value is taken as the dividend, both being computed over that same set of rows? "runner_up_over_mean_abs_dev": 10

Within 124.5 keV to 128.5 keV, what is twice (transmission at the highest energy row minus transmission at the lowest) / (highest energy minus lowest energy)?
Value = -0.82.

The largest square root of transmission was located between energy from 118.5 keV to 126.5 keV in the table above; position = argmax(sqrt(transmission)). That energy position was 126 keV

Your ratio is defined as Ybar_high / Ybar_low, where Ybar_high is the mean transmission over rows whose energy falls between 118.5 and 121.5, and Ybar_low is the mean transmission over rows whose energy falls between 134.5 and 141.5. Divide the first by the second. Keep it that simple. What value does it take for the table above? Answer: 0.80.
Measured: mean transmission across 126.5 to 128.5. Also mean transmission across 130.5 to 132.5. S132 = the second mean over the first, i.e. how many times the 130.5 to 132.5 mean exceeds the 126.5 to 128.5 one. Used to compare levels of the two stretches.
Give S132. 0.85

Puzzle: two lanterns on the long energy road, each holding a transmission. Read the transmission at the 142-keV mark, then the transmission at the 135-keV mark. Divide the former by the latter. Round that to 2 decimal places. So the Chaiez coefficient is 1.00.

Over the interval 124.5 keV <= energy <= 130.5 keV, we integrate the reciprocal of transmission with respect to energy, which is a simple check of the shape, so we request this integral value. 0.290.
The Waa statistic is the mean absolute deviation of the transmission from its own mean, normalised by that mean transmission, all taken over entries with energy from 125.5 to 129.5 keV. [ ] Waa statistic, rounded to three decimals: 0.046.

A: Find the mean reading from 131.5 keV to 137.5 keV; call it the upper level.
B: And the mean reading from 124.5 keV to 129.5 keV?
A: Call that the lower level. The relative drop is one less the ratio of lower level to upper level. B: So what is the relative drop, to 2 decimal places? -0.19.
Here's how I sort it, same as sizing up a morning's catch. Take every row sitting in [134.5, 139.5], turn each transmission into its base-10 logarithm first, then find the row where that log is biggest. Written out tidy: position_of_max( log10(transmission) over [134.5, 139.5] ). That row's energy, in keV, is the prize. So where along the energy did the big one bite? 137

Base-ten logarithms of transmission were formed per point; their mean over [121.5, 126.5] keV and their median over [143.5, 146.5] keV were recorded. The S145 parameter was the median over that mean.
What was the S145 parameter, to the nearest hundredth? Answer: 0.97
